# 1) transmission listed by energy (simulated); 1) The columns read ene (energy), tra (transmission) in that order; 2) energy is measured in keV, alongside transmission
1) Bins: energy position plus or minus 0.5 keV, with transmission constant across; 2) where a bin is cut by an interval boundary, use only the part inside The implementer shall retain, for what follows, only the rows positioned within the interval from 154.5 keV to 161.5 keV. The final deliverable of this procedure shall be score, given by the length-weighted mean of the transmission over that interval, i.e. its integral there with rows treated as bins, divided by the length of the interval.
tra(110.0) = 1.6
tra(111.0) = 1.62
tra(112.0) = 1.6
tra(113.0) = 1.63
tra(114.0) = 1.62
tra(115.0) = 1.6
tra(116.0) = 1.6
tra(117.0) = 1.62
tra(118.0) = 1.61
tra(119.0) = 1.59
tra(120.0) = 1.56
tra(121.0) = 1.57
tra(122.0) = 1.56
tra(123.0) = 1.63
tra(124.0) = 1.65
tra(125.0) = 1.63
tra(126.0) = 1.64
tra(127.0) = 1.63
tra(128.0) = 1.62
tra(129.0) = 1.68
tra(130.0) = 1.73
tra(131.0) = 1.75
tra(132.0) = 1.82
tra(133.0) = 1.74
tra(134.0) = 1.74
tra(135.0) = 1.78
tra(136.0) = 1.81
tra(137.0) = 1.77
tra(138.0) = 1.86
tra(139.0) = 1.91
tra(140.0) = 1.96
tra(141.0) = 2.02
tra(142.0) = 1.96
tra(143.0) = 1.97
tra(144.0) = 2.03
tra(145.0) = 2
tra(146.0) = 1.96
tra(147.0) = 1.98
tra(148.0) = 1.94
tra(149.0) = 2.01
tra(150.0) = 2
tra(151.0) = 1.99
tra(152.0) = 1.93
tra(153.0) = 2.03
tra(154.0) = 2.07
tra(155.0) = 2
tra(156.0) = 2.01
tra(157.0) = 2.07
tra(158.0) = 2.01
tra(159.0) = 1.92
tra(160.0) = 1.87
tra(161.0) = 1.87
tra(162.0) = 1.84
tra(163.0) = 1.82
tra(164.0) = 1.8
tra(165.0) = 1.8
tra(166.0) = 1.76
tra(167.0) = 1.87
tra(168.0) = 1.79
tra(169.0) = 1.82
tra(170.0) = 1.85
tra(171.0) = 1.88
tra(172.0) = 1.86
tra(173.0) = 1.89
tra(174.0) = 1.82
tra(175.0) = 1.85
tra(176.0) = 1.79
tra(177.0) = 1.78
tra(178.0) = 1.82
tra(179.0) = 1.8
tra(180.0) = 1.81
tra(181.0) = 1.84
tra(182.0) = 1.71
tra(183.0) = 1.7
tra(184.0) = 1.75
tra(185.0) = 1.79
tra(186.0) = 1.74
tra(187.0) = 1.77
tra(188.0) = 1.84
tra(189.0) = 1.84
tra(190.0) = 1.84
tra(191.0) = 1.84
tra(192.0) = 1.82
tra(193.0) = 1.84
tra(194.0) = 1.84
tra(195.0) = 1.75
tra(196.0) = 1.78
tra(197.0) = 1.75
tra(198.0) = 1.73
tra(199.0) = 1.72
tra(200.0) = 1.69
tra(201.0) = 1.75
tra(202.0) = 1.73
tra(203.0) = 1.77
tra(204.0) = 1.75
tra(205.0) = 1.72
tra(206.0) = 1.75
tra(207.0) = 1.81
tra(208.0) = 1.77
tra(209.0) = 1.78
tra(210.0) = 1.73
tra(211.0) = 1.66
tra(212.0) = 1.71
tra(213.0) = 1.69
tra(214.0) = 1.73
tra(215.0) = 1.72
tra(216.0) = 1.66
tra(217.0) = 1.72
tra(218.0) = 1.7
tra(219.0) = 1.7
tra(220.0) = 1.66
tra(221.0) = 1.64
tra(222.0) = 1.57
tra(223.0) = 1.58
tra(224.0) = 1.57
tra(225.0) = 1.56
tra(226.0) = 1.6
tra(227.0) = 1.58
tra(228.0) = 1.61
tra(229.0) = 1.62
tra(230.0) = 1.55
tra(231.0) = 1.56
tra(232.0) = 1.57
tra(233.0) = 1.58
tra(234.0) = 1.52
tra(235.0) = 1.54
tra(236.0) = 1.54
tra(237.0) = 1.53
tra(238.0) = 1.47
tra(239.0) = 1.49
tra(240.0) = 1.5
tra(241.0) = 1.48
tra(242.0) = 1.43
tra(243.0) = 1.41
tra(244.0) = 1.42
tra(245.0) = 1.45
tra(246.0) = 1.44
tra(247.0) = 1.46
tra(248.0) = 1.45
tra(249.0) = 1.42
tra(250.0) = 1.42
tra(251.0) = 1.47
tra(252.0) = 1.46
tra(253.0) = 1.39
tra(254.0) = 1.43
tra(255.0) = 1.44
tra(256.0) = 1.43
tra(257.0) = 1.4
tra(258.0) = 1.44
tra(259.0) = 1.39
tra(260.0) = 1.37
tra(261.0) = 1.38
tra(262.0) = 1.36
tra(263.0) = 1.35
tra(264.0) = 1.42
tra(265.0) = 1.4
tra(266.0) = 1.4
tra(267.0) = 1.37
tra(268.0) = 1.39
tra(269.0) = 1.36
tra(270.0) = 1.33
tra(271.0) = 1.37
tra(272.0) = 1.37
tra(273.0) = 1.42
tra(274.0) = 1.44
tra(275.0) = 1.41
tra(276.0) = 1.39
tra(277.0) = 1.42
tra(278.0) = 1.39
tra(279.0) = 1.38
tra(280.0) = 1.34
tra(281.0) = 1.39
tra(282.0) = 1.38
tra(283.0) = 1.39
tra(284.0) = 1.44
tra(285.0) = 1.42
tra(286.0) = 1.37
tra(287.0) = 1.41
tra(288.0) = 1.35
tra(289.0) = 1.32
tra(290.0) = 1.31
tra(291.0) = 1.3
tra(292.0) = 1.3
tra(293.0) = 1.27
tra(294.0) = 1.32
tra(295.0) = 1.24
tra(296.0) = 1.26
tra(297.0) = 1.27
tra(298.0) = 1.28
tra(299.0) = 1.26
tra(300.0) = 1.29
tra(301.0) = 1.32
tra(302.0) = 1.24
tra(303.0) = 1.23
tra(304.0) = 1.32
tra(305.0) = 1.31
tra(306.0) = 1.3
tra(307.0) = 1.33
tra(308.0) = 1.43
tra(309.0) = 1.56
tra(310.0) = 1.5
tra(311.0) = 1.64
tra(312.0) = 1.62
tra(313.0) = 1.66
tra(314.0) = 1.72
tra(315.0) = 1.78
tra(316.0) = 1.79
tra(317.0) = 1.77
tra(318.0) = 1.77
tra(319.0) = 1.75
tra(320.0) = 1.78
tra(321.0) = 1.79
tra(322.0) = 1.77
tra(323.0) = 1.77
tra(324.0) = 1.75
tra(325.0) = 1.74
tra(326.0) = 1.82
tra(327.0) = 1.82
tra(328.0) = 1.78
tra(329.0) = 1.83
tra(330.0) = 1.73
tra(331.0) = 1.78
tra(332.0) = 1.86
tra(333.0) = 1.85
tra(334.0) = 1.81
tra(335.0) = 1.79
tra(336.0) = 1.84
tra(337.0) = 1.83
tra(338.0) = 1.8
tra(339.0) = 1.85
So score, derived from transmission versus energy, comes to 2.0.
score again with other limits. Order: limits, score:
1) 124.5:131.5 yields 1.7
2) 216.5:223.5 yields 1.7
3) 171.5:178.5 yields 1.8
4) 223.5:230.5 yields 1.6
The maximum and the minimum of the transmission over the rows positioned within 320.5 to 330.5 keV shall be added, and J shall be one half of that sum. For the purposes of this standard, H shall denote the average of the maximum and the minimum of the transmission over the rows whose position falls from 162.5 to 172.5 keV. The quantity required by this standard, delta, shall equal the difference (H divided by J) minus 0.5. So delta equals 0.52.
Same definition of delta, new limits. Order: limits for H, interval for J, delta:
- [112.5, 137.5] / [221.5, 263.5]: 0.64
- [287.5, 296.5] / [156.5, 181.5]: 0.18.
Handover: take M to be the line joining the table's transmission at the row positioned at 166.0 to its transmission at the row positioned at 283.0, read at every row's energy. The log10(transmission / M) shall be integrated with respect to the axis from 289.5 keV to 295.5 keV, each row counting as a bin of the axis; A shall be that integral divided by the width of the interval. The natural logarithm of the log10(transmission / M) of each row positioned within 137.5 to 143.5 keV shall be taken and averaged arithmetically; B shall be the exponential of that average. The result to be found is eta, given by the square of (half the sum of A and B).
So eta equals 0.0000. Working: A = -0.023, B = 0.018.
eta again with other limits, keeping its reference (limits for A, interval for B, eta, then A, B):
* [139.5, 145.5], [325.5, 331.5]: 0.0093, 0.035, 0.158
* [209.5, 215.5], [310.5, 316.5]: 0.0050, 0.024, 0.117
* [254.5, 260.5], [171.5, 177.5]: 0.0000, -0.018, 0.022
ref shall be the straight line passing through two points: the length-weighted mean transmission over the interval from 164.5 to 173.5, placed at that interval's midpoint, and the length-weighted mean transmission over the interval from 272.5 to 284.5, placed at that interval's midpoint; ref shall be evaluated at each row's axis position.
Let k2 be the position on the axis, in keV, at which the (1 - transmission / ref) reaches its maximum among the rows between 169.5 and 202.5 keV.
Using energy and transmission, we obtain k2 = 183.0 keV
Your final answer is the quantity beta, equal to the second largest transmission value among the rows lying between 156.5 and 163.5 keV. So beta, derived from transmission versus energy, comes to 2.01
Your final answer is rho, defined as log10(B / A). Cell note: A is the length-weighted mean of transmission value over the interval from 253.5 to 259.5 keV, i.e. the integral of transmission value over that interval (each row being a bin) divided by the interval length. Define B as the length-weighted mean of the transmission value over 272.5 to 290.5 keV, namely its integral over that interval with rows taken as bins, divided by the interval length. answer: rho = -0.01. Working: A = 1.42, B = 1.39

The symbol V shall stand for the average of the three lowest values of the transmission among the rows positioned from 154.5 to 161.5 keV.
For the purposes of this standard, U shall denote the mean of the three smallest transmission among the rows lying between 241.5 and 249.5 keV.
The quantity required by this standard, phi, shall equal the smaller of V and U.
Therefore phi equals 1.42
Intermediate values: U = 1.42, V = 1.9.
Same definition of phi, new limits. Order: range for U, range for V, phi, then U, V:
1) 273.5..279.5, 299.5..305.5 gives 1.25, 1.39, 1.3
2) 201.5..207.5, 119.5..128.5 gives 1.56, 1.73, 1.6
